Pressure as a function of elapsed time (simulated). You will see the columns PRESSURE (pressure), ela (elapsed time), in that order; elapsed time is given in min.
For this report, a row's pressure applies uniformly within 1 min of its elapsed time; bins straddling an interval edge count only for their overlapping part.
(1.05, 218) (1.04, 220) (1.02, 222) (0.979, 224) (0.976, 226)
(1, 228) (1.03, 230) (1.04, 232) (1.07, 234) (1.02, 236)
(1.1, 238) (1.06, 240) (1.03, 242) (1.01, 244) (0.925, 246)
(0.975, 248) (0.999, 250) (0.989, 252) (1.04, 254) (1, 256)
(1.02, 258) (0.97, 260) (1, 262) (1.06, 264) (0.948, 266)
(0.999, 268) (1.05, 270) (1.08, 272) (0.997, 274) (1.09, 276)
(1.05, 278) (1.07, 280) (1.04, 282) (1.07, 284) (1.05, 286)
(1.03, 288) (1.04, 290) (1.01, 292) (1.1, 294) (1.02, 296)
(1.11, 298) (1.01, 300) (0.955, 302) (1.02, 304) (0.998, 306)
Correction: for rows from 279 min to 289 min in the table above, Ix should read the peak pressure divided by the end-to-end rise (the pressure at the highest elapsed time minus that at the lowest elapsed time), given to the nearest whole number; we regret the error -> -27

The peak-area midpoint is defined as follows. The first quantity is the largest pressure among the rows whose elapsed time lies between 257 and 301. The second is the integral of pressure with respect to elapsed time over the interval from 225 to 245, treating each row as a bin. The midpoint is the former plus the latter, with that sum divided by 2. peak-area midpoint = 11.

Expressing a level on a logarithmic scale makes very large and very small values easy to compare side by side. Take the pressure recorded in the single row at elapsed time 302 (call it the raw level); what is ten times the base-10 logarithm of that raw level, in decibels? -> -0.20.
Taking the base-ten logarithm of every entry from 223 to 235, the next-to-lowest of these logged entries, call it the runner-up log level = -0.0092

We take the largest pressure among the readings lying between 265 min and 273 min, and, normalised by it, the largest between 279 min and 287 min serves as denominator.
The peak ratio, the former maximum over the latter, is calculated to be 1.01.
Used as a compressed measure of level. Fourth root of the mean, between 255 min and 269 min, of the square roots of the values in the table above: 1.000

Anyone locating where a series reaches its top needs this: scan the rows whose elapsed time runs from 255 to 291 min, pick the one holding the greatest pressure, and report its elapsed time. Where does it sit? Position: 276 min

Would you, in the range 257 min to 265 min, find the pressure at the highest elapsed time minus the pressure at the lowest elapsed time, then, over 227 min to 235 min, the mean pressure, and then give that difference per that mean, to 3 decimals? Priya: 0.039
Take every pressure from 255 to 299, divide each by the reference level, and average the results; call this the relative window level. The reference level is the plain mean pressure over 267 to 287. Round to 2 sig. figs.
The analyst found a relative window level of 0.99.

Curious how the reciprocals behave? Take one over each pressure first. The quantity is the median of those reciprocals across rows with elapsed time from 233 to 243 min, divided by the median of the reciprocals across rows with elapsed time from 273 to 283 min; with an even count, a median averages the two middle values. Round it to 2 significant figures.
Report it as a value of 0.99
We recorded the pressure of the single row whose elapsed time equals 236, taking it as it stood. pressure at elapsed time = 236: 1.02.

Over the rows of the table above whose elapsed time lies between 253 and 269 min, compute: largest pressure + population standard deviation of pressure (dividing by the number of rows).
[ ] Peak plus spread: 1.094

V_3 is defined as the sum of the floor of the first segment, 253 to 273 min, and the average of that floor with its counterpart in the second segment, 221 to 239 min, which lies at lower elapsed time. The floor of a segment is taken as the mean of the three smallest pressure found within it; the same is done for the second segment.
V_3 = 1.951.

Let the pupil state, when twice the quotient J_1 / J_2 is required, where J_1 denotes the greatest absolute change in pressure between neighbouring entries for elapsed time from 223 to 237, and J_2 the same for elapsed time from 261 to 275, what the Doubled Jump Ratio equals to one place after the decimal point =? 0.9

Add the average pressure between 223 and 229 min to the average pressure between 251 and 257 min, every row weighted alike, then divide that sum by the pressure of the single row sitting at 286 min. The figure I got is 1.90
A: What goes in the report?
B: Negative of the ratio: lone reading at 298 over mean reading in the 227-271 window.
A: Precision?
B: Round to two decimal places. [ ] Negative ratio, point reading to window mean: -1.09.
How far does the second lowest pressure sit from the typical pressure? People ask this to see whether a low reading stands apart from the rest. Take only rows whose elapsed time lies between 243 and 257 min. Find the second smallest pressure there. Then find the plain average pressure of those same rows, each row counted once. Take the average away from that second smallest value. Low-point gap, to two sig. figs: -0.016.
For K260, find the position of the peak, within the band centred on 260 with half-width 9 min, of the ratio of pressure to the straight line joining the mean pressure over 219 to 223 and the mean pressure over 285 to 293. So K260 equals 264 min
